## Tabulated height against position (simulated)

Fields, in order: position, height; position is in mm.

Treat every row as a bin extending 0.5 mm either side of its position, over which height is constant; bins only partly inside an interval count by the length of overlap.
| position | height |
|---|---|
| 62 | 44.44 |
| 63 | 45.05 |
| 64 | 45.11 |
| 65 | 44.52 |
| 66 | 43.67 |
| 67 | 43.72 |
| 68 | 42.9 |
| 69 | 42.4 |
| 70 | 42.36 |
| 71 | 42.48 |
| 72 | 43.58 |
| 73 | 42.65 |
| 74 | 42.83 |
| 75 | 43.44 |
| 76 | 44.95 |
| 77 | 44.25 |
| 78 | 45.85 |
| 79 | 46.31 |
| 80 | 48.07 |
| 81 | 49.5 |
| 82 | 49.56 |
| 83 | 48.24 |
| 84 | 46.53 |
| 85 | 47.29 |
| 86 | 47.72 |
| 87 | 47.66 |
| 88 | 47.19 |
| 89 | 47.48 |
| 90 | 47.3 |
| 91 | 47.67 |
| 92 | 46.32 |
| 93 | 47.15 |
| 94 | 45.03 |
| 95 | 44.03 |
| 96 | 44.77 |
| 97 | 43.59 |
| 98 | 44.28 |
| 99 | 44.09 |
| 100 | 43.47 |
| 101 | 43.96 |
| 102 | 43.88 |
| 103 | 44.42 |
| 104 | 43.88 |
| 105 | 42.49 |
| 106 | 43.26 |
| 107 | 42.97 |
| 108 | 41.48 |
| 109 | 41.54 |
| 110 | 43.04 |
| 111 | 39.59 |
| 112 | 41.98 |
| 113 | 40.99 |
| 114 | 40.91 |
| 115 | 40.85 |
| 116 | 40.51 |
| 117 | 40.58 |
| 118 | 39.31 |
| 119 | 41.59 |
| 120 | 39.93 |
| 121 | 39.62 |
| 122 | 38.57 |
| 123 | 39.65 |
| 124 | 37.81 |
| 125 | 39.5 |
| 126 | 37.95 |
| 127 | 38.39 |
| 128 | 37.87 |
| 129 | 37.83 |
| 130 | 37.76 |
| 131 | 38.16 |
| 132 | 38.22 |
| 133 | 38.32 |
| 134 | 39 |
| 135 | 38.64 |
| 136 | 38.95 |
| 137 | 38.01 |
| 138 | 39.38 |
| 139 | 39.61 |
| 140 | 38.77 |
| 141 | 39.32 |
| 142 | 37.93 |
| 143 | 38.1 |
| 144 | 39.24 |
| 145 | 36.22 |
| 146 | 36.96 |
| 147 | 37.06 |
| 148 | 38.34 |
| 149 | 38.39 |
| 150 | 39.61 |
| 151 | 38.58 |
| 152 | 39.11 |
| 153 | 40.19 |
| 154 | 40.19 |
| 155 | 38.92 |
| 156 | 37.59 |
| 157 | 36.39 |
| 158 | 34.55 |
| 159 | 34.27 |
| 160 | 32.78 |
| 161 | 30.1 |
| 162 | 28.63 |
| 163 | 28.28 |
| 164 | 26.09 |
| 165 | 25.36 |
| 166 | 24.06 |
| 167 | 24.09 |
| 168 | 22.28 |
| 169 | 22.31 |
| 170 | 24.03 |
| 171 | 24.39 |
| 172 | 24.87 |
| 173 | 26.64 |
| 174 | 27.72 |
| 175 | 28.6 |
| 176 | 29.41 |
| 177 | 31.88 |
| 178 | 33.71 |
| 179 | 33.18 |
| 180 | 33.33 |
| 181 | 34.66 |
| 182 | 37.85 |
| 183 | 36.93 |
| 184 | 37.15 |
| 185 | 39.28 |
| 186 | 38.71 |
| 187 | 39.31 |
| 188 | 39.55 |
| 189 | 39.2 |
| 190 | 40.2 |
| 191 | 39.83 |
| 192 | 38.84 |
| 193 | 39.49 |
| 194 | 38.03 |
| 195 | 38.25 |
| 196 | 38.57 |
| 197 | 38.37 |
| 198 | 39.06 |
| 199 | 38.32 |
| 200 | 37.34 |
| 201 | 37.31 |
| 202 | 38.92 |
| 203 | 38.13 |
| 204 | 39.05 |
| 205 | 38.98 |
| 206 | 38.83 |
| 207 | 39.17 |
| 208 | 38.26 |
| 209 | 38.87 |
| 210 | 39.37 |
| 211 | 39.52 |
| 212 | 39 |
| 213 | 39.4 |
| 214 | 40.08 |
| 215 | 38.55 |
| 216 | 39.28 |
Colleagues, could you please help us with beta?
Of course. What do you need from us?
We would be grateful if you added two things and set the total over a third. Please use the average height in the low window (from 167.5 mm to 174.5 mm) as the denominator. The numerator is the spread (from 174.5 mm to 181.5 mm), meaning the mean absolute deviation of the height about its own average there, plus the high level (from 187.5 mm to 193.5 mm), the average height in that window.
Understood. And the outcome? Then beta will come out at 1.68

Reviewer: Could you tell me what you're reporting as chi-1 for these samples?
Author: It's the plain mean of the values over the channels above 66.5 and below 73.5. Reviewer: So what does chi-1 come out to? 43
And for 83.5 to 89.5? 47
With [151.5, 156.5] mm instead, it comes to 39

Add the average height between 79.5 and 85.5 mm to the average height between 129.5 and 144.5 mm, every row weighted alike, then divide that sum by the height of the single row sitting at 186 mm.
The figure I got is 2.24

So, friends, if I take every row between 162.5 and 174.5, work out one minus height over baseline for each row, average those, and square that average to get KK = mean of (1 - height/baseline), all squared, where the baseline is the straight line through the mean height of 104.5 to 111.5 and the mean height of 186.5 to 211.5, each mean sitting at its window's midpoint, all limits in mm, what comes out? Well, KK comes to 0.139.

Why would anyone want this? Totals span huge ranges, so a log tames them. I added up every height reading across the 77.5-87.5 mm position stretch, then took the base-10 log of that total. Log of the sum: 2.68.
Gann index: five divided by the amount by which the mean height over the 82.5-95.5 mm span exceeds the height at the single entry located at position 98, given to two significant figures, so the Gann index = 1.9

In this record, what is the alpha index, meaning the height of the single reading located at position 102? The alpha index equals 43.88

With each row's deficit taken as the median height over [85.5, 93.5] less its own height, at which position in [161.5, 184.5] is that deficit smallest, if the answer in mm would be 182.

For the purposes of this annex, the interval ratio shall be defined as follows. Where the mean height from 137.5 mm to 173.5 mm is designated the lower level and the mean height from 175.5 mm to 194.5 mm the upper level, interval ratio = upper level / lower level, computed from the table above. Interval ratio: 1.10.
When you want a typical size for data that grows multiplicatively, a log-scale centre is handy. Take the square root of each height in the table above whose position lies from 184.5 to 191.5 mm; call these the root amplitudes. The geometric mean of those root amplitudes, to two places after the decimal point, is 6.28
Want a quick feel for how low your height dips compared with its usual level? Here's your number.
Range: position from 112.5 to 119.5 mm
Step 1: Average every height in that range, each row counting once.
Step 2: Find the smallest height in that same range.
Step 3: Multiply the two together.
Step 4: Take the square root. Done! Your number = 40.0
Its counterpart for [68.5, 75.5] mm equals 42.6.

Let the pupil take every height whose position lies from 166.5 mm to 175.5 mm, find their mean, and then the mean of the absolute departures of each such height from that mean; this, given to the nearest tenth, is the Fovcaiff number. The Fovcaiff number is 1.8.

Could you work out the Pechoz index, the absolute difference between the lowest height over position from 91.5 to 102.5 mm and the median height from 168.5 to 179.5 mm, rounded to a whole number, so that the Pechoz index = 16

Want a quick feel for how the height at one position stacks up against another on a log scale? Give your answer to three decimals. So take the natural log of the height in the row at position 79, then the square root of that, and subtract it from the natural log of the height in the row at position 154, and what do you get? 1.735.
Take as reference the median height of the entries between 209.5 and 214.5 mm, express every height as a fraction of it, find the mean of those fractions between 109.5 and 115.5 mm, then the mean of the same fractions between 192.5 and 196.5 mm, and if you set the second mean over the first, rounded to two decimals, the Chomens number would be 0.94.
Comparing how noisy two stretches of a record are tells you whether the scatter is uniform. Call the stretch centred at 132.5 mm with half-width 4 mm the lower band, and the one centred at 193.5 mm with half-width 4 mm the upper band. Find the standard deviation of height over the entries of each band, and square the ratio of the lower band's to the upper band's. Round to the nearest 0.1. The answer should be 0.3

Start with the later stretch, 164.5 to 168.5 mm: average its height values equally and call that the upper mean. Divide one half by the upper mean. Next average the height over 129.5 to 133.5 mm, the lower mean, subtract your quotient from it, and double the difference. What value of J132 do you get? 76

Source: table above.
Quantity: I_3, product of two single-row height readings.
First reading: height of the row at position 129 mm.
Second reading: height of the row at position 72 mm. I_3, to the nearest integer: 1649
